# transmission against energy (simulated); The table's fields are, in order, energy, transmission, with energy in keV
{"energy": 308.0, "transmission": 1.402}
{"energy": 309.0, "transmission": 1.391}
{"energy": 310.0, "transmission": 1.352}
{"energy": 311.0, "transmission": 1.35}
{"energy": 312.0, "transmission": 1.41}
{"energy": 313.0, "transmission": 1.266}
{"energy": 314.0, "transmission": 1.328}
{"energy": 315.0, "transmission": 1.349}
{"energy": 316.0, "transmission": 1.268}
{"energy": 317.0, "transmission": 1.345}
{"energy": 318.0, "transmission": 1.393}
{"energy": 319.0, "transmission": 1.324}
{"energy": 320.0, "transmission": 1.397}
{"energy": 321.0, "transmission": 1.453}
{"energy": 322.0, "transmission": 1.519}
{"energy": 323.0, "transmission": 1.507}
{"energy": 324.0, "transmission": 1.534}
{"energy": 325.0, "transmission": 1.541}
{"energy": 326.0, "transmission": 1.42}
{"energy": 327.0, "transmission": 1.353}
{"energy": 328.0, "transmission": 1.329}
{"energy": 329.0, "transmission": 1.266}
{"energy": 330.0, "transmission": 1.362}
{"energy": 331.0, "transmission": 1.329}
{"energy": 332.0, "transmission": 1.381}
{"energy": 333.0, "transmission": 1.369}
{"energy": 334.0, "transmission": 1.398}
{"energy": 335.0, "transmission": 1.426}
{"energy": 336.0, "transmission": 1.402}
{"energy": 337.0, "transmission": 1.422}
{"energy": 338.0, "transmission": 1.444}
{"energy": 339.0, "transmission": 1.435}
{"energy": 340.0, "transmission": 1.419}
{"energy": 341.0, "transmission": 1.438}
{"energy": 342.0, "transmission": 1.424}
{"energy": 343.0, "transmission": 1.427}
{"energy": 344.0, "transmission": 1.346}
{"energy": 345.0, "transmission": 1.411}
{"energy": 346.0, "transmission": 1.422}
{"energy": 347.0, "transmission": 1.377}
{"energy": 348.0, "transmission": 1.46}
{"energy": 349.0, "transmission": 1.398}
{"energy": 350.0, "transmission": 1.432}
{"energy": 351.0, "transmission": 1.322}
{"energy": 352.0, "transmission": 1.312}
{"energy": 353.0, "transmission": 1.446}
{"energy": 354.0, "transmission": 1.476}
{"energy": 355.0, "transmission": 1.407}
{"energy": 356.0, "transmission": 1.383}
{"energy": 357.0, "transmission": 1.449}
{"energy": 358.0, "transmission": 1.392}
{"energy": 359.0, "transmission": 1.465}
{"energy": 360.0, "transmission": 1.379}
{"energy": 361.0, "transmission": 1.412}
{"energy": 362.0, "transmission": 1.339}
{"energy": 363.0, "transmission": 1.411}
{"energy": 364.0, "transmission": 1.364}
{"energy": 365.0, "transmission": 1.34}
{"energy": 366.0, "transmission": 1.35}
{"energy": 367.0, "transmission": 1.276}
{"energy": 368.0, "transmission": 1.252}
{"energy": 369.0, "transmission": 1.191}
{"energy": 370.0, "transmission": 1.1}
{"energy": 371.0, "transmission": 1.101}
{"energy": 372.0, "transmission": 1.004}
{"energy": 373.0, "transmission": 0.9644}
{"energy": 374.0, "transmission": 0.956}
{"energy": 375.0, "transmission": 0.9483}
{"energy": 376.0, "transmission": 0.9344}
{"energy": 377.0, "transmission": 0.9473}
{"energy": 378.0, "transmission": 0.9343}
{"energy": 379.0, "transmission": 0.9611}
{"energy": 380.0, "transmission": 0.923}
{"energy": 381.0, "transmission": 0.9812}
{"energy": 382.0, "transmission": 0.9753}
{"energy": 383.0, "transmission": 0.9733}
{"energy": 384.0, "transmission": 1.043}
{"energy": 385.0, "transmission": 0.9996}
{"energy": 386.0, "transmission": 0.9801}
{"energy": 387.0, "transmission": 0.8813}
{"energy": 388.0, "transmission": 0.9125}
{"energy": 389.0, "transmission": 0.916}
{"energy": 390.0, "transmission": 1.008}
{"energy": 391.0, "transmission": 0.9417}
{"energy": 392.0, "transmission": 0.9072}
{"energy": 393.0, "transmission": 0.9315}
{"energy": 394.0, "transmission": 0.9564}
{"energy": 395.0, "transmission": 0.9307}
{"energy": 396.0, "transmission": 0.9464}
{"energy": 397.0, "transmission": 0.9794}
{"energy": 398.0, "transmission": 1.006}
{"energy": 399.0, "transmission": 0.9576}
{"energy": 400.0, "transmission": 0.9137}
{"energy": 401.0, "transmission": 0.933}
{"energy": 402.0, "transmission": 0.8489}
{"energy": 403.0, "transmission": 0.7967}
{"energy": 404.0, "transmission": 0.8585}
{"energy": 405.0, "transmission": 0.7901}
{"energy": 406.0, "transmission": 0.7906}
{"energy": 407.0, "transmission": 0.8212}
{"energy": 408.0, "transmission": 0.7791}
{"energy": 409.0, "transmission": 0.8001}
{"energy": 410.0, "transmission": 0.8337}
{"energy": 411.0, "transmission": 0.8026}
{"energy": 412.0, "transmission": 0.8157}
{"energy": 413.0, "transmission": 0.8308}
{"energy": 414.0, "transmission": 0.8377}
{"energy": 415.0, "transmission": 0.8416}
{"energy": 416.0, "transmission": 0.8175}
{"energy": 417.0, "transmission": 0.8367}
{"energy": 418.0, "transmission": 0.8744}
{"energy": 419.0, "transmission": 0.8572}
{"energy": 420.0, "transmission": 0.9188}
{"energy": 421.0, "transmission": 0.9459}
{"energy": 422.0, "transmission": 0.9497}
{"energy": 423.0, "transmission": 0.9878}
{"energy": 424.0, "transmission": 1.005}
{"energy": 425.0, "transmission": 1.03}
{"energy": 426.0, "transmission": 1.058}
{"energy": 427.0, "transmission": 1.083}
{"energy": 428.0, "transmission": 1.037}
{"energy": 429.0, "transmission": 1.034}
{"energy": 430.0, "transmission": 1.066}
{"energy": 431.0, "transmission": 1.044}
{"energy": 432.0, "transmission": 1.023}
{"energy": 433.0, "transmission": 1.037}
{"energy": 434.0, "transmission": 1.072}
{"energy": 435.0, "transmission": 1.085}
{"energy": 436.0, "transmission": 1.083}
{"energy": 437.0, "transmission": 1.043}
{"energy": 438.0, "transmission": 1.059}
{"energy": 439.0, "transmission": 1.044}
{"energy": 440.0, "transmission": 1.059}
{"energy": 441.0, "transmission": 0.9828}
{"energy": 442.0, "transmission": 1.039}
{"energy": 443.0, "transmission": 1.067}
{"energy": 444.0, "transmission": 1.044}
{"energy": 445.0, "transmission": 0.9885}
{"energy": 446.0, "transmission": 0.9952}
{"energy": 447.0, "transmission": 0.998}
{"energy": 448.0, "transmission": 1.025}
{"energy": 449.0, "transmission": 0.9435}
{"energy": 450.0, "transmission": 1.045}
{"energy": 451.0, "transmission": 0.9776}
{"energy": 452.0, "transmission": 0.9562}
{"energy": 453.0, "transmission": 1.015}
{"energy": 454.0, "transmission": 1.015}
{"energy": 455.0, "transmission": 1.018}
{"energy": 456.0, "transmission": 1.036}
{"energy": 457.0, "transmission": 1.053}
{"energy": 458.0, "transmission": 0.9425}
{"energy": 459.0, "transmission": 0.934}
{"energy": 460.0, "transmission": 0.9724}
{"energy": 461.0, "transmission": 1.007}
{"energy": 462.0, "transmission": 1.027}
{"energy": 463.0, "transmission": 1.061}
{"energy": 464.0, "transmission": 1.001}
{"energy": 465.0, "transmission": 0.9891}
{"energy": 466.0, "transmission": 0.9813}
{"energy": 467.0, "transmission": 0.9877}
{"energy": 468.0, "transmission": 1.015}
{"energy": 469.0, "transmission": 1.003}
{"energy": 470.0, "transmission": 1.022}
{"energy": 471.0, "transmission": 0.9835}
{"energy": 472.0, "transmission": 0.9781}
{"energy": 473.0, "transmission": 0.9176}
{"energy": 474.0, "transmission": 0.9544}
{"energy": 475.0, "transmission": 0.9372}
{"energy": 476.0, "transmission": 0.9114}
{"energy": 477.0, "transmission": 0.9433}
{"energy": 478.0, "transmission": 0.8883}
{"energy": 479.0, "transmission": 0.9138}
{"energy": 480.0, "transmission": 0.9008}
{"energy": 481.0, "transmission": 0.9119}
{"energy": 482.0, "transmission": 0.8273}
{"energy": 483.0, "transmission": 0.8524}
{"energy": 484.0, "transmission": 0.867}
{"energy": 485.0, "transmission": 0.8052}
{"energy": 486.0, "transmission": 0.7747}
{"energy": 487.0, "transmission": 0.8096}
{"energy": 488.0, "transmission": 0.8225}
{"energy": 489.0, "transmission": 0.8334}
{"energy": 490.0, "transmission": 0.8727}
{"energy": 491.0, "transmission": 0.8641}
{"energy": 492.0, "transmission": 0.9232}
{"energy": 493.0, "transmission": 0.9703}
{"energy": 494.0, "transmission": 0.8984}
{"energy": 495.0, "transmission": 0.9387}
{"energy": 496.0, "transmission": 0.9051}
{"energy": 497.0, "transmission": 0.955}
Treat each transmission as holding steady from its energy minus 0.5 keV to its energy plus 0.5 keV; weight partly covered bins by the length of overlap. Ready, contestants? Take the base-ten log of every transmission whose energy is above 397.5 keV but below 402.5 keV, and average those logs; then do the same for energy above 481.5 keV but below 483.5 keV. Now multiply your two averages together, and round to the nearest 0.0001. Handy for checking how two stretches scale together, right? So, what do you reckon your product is 0.0024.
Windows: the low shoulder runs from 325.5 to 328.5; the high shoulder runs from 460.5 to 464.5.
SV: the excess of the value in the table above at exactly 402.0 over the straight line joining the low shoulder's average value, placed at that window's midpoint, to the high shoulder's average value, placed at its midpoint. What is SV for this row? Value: -0.33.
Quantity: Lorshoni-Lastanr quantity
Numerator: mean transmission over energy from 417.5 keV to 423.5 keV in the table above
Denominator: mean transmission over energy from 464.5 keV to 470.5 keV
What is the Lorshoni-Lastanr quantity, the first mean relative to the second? 0.92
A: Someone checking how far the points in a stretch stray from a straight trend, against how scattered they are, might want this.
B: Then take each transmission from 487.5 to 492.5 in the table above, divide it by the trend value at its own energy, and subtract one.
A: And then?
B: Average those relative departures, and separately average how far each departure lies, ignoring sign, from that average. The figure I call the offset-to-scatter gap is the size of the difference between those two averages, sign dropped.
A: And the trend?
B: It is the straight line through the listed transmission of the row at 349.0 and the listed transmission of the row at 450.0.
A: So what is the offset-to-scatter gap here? 0.082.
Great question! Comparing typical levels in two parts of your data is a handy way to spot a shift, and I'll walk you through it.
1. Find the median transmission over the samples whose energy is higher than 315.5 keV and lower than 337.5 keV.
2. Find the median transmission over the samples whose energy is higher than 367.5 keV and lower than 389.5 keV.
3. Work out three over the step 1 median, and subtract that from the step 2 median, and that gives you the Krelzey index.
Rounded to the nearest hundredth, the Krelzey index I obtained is -1.18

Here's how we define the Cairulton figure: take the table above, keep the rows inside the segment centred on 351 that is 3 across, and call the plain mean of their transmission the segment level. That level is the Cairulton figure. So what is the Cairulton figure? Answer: 1.36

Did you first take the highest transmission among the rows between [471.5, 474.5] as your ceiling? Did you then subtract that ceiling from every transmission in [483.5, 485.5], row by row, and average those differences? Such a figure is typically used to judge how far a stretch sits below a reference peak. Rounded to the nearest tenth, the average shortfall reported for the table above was -0.1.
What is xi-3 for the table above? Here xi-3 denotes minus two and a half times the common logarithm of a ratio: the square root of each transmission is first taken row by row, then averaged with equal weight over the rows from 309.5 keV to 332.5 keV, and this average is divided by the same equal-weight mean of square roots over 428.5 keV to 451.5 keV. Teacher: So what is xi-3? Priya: -0.16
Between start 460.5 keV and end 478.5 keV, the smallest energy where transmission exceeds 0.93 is 461.0 keV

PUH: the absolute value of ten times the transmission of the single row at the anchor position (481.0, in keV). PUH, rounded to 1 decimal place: 9.1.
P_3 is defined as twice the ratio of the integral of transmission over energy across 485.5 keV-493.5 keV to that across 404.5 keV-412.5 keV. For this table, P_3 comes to 2.14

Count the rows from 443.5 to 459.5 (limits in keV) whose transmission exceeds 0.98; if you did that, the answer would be 11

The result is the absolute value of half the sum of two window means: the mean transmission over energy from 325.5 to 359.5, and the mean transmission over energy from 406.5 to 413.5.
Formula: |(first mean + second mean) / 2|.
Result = 1.11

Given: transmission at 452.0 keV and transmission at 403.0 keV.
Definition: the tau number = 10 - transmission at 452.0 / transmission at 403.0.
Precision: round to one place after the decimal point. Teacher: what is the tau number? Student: 8.8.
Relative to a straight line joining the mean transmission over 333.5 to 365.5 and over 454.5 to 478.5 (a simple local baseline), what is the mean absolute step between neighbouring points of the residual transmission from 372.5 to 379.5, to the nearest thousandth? 0.013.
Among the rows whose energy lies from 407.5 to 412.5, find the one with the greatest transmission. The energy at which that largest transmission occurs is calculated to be 410.0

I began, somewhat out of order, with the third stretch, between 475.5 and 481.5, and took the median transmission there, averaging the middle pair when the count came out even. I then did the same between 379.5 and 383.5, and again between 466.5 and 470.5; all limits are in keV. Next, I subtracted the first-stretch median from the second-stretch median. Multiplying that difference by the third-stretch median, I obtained 0.03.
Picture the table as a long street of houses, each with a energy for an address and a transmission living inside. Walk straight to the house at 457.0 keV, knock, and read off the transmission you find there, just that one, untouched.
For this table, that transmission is 1.053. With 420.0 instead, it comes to 0.9188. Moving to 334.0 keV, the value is 1.398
